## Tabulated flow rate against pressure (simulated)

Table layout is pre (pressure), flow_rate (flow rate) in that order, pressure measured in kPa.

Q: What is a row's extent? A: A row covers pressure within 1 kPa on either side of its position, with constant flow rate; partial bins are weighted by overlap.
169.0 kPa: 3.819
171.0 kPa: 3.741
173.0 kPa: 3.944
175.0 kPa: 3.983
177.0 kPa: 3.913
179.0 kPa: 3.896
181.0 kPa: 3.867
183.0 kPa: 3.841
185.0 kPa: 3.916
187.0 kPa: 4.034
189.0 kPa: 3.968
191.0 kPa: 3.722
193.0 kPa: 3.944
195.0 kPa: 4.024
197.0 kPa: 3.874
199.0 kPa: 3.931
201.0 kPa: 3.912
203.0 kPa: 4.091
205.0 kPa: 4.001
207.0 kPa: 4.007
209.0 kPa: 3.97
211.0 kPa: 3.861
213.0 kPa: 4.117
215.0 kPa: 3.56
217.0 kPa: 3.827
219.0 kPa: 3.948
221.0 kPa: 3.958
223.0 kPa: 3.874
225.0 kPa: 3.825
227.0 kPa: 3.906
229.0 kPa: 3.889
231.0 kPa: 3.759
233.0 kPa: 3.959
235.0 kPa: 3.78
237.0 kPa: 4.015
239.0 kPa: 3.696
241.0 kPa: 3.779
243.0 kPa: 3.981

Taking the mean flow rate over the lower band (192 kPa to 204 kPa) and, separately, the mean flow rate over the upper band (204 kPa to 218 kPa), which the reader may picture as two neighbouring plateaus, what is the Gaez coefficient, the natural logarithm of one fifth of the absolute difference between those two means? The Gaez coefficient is -4.5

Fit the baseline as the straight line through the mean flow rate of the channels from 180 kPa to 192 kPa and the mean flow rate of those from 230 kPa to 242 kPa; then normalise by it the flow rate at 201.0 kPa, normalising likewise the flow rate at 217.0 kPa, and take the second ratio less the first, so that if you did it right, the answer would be -0.017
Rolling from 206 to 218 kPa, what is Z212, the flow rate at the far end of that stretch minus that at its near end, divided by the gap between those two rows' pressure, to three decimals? -0.018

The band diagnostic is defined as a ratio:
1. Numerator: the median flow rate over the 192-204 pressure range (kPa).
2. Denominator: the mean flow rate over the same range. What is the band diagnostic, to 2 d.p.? 0.99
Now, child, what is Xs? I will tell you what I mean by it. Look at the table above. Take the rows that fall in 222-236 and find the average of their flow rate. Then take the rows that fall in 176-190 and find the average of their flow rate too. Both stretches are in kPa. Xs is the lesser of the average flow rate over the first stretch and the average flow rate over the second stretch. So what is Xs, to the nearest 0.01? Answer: 3.86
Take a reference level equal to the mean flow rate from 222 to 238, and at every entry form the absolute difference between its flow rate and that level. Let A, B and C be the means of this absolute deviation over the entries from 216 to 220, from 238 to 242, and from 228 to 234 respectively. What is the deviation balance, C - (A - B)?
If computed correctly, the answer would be 0.149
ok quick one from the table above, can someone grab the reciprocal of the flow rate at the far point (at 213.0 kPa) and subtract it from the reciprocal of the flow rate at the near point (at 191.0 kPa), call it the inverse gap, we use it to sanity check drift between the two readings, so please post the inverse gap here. 0.026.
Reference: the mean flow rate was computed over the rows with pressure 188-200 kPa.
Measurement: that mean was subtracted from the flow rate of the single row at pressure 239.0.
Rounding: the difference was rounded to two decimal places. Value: -0.21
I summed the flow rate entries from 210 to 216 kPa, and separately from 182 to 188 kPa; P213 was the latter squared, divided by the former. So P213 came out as 12.0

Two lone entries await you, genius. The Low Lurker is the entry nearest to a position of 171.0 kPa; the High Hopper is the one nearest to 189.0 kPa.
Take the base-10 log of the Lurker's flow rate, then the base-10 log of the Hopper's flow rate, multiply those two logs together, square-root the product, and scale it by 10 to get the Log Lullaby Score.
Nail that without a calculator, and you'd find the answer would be 5.86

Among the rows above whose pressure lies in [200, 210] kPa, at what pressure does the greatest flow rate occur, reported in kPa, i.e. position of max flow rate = 203.0 kPa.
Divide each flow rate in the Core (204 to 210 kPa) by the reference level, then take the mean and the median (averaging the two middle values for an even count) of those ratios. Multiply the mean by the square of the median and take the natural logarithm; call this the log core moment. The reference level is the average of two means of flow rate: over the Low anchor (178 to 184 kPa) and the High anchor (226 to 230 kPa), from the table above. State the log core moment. 0.088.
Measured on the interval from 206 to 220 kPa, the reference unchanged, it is 0.037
